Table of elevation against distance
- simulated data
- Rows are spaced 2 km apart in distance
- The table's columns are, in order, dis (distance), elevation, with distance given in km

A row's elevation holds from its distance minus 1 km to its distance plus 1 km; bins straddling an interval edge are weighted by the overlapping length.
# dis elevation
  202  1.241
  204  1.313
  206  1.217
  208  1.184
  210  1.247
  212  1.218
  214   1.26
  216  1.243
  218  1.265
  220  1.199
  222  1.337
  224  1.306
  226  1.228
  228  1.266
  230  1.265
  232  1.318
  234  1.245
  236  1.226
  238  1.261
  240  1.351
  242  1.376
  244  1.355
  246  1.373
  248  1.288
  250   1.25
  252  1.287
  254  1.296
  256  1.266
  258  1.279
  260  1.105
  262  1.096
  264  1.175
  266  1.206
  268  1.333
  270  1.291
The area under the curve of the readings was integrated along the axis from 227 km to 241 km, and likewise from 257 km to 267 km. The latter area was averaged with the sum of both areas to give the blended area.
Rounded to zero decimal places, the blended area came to 21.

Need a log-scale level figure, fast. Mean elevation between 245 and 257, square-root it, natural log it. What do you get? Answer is 0.129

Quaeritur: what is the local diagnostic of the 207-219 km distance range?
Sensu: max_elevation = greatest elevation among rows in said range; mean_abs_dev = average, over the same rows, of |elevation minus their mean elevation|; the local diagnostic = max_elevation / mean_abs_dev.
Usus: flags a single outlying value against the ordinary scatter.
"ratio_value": 54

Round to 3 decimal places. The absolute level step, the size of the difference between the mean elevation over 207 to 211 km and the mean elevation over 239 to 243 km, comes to 0.148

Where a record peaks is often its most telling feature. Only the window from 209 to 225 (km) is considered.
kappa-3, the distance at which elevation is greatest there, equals 222 km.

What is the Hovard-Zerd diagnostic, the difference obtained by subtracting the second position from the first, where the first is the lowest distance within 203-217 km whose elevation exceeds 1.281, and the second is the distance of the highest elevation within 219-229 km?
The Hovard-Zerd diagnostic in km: -18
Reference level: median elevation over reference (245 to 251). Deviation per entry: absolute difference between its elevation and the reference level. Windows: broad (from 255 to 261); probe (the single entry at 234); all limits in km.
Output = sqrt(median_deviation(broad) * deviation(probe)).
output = 0.031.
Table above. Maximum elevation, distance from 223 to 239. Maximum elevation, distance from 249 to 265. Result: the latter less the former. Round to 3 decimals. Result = -0.022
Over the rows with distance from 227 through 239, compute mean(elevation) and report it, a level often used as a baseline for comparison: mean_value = 1.26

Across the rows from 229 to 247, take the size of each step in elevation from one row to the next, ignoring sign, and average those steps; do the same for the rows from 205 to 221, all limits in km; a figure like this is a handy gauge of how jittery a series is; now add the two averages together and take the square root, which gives 0.284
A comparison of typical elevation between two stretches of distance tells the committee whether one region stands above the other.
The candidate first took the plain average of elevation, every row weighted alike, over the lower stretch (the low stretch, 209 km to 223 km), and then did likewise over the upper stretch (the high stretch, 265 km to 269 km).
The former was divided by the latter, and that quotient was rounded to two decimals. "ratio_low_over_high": 0.99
